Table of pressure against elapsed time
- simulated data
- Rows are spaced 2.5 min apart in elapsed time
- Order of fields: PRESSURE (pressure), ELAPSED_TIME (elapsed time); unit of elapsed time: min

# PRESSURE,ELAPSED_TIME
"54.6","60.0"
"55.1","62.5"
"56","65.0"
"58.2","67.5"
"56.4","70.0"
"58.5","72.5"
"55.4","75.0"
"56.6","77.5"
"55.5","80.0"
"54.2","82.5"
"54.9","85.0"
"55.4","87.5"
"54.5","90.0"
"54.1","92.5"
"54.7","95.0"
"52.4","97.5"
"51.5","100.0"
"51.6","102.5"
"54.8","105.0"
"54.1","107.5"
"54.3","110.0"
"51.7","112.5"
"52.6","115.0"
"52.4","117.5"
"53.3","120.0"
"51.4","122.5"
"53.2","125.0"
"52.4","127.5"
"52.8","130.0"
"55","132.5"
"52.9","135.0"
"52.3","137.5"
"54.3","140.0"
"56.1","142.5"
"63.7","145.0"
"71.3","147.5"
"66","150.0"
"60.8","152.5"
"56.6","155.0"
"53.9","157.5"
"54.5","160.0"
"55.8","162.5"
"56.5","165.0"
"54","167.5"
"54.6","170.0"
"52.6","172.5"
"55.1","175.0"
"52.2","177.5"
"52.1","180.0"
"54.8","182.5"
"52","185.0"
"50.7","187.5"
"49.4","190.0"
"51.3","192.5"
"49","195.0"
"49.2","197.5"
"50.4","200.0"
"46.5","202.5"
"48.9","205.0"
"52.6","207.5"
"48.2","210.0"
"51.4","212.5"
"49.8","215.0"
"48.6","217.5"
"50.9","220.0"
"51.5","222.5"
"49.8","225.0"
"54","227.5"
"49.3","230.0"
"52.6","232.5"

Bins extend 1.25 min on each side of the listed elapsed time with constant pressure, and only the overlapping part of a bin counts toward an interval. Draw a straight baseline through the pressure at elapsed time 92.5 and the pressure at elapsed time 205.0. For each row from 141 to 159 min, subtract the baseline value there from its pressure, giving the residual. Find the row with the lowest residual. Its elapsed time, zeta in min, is 157.5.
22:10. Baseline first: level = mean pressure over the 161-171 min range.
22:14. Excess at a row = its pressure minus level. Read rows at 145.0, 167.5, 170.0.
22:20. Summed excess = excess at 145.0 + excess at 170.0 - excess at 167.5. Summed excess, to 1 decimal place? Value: 9.1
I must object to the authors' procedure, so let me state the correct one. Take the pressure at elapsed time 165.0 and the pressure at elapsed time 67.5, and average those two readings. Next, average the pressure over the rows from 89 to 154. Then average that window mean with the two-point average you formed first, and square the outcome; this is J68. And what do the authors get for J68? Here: 3165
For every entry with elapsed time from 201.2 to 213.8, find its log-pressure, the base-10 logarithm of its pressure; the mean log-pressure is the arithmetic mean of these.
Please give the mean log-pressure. 1.69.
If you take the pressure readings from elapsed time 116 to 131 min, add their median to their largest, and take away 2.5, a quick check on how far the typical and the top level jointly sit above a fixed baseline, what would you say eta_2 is 103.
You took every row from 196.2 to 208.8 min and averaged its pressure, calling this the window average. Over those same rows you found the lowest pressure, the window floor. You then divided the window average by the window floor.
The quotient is 1.06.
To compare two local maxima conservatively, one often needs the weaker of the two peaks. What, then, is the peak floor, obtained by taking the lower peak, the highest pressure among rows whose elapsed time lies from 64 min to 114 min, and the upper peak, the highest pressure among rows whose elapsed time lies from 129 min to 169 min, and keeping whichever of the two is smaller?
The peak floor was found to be 58.5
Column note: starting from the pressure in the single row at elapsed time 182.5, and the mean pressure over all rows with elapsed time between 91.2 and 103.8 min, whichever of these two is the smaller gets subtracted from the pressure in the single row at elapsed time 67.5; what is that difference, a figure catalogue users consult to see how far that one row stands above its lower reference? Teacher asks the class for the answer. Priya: 5.3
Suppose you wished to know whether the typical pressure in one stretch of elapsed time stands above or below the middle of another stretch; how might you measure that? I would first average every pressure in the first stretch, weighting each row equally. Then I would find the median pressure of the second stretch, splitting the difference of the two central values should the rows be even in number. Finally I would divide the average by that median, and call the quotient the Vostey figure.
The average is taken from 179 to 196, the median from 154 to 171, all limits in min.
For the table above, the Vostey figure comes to 0.94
